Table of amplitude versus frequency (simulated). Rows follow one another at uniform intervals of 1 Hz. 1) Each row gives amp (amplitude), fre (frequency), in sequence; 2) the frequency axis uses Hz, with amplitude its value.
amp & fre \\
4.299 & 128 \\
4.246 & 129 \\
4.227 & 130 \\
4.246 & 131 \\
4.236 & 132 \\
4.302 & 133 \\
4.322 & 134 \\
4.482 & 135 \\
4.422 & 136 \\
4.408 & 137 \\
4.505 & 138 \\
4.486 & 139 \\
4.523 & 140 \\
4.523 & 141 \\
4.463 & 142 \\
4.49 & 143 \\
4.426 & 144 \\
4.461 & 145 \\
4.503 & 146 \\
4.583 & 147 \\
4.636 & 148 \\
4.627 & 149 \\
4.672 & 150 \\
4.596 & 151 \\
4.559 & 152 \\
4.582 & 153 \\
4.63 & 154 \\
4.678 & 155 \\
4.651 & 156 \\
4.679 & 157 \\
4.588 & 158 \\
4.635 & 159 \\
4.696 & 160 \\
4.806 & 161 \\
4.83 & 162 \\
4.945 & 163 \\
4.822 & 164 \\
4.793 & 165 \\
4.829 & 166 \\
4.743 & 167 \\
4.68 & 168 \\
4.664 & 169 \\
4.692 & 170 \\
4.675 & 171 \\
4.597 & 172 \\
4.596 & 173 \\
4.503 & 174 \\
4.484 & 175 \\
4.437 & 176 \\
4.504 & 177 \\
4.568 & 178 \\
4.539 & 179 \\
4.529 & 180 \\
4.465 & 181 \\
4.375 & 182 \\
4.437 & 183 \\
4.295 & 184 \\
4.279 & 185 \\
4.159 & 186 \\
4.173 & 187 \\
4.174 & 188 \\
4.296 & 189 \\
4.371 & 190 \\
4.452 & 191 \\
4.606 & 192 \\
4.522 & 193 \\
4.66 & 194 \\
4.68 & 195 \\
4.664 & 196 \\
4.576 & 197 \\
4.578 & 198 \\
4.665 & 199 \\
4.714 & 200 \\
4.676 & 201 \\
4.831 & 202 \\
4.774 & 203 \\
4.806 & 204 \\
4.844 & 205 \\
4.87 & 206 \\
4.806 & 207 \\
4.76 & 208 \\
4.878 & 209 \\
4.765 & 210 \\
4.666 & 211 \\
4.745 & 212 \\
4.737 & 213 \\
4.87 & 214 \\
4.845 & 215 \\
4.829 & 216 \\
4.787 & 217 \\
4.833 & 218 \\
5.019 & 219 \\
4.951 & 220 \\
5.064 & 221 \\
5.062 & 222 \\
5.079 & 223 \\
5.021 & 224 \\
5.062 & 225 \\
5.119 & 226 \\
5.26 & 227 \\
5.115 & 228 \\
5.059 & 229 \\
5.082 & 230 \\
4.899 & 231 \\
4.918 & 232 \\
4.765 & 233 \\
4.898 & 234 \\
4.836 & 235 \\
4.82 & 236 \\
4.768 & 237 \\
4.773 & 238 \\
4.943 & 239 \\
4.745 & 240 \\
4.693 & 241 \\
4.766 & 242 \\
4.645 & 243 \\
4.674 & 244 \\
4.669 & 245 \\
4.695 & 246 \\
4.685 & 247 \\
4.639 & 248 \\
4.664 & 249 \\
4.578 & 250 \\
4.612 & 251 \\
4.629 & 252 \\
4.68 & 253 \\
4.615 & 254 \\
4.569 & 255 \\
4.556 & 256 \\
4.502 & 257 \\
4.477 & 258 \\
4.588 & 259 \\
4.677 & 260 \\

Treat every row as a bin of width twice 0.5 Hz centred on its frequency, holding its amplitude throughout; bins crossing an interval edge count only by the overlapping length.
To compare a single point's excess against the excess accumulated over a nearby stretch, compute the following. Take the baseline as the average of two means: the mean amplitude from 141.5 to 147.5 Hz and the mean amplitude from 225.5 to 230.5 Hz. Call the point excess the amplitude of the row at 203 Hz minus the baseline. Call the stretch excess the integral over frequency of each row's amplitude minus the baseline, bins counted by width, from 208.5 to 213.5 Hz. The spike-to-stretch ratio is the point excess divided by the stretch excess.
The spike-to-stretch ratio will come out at 0.14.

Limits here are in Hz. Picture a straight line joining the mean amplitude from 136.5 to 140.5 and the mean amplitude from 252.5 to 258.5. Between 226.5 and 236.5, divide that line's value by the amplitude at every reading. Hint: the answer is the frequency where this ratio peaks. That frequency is 233 Hz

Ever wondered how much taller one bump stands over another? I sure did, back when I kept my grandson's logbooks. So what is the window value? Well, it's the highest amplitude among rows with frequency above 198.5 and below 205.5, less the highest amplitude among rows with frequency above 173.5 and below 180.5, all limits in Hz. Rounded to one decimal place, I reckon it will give 0.3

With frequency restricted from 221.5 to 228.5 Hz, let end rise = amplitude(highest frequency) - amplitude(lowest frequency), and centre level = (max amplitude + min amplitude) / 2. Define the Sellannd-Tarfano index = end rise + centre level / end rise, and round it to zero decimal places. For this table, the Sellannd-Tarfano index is 97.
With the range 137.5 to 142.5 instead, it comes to -107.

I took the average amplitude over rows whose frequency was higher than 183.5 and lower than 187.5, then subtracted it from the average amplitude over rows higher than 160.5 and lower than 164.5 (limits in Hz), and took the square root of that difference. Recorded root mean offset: 0.79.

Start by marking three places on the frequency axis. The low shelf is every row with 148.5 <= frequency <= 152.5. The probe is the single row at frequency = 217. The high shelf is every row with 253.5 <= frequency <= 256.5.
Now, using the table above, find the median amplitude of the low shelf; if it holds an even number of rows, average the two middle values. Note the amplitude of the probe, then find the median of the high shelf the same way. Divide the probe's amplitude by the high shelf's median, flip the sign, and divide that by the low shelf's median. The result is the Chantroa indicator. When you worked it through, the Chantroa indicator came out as -0.227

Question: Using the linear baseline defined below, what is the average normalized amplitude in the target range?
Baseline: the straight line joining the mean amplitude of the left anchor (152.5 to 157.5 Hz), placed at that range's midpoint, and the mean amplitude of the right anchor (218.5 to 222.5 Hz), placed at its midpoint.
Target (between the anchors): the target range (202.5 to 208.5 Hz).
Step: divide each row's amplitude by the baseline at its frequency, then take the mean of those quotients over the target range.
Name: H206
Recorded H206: 0.97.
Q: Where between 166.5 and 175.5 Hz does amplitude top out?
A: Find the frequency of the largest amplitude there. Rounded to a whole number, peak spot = 167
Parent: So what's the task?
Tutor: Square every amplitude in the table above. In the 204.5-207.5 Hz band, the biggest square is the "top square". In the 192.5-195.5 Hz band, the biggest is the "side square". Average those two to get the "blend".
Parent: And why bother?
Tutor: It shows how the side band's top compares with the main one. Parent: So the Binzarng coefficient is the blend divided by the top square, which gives 0.96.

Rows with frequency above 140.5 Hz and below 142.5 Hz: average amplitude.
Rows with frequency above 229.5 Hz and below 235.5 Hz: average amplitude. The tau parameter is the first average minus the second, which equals -0.4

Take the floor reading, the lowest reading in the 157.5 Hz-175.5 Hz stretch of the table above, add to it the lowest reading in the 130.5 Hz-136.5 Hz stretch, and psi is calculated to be 8.72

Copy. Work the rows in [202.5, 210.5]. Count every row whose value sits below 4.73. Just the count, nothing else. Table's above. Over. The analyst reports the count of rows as 0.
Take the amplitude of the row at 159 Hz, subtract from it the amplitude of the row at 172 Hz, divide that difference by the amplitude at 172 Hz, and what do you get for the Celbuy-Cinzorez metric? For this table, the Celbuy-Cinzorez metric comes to 0.01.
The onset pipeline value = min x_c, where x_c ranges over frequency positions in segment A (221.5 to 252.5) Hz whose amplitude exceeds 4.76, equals 222 Hz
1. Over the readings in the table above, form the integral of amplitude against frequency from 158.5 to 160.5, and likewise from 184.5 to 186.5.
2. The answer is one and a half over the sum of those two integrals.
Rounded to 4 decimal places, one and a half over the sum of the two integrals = 0.0844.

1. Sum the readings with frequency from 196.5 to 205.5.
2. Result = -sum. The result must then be -42.5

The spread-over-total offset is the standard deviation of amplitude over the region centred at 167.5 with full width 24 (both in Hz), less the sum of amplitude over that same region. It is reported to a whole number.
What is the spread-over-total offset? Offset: -112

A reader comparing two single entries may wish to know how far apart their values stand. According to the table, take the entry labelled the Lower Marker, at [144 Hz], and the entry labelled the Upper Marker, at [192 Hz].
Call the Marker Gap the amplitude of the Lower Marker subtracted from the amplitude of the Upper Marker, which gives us 0.18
